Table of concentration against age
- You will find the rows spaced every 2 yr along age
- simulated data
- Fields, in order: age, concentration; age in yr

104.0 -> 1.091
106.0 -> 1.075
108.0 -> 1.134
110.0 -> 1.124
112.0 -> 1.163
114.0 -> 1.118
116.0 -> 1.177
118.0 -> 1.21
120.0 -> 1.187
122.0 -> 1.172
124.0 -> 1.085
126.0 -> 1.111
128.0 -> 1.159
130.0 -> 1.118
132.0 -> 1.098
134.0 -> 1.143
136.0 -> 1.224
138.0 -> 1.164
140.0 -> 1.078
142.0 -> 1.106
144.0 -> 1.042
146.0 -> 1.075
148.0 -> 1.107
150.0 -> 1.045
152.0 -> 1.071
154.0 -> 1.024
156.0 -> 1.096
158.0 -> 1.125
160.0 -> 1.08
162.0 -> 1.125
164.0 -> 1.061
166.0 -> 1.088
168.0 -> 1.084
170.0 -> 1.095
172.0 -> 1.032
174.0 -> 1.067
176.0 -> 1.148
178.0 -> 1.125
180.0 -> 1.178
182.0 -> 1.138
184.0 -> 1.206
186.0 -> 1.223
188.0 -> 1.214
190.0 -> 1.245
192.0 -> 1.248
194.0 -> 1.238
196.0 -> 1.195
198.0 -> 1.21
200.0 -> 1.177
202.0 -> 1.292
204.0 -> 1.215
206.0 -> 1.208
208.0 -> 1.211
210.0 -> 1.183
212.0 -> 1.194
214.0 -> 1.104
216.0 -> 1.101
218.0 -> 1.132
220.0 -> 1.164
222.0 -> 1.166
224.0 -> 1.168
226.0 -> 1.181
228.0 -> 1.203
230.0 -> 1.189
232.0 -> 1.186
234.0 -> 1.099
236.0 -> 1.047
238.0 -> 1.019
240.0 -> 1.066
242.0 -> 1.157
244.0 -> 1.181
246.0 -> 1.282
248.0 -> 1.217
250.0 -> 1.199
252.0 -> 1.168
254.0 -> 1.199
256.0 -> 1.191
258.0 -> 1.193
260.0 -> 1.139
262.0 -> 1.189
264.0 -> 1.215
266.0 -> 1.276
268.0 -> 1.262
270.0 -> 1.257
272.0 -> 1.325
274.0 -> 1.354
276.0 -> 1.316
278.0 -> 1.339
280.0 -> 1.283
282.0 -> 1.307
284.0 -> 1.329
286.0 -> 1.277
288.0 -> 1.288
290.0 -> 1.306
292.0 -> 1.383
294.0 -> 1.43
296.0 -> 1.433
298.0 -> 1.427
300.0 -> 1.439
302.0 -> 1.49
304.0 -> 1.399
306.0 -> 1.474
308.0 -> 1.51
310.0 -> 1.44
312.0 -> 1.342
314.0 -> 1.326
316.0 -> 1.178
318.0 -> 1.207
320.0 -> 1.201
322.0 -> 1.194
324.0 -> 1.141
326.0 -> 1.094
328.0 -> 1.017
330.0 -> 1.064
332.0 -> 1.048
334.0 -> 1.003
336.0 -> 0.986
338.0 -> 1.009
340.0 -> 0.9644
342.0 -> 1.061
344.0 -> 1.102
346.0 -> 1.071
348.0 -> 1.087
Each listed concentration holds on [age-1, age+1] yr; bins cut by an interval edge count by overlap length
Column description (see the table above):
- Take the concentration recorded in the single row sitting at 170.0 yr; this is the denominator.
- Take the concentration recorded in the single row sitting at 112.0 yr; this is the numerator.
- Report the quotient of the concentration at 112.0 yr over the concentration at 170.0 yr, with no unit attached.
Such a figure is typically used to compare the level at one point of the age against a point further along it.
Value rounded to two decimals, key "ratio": 1.06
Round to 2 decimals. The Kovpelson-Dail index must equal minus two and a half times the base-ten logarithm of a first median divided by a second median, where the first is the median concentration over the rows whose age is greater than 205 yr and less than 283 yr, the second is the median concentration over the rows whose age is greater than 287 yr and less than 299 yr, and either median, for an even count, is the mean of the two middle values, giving 0.18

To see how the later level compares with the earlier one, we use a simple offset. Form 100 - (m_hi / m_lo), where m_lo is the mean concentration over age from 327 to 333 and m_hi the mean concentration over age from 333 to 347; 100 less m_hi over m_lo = 99.01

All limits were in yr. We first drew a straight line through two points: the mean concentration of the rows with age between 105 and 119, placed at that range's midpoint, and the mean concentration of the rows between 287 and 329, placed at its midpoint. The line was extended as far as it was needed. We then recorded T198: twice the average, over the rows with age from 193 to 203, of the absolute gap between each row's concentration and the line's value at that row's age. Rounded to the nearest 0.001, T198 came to 0.067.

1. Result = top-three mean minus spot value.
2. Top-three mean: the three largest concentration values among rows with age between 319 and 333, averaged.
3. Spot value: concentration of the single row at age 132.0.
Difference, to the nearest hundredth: 0.08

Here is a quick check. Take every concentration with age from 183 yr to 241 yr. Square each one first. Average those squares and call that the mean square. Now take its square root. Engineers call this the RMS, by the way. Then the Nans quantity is 1.18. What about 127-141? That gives 1.14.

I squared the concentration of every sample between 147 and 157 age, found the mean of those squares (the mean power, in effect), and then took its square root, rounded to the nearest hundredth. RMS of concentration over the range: 1.07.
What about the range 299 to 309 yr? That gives 1.46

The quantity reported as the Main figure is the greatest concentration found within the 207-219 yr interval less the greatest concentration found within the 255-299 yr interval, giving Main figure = -0.22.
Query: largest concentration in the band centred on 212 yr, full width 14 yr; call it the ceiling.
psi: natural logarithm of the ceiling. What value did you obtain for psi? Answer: 0.191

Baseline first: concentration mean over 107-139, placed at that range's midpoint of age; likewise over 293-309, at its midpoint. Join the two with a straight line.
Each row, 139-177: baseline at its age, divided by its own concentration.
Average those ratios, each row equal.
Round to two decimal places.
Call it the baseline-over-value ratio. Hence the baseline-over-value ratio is 1.12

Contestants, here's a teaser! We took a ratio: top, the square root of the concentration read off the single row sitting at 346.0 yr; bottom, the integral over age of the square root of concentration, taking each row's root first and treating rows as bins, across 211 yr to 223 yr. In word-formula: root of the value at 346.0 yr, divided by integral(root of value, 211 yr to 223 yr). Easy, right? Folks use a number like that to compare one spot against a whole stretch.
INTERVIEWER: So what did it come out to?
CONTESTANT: 0.081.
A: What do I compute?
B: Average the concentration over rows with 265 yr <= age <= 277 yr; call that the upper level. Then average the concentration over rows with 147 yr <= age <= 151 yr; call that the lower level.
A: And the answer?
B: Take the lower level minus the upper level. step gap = -0.22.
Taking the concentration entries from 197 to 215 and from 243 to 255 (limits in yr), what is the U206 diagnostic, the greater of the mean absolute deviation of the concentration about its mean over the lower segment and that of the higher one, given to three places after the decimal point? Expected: 0.031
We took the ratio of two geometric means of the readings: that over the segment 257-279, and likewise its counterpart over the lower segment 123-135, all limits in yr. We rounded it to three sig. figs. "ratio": 1.13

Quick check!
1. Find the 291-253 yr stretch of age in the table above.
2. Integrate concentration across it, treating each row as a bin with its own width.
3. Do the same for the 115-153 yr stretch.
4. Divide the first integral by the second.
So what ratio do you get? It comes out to 1.13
